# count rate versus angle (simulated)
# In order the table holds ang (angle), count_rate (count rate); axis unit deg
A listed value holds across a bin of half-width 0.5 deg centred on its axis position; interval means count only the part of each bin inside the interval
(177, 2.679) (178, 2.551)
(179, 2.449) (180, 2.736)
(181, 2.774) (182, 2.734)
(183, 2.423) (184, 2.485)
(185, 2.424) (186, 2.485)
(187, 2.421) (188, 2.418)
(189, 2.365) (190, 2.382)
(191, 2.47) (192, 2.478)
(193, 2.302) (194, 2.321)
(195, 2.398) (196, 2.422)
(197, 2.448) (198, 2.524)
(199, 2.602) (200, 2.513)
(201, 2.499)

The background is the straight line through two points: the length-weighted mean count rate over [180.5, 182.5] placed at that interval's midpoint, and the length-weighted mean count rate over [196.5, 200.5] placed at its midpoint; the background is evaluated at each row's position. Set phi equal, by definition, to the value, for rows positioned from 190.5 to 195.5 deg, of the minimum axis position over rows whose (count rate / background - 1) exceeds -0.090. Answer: 191 deg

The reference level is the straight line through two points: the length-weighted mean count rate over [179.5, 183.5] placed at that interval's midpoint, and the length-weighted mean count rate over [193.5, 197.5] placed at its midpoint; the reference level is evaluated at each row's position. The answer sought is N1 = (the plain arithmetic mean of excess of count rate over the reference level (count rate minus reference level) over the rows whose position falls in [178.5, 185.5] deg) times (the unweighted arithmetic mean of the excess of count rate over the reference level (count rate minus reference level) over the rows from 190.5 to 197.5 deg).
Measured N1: 0.002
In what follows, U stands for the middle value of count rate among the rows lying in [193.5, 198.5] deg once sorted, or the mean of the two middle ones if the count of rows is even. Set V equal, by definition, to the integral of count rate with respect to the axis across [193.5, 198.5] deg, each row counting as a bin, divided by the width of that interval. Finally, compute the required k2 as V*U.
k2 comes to 5.87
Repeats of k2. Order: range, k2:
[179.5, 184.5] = 7.19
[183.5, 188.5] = 5.93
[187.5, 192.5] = 5.86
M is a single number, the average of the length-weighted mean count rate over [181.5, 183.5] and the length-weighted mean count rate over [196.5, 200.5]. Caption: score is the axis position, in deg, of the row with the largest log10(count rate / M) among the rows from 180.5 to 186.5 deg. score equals 181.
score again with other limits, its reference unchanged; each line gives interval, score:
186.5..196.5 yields 192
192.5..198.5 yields 198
